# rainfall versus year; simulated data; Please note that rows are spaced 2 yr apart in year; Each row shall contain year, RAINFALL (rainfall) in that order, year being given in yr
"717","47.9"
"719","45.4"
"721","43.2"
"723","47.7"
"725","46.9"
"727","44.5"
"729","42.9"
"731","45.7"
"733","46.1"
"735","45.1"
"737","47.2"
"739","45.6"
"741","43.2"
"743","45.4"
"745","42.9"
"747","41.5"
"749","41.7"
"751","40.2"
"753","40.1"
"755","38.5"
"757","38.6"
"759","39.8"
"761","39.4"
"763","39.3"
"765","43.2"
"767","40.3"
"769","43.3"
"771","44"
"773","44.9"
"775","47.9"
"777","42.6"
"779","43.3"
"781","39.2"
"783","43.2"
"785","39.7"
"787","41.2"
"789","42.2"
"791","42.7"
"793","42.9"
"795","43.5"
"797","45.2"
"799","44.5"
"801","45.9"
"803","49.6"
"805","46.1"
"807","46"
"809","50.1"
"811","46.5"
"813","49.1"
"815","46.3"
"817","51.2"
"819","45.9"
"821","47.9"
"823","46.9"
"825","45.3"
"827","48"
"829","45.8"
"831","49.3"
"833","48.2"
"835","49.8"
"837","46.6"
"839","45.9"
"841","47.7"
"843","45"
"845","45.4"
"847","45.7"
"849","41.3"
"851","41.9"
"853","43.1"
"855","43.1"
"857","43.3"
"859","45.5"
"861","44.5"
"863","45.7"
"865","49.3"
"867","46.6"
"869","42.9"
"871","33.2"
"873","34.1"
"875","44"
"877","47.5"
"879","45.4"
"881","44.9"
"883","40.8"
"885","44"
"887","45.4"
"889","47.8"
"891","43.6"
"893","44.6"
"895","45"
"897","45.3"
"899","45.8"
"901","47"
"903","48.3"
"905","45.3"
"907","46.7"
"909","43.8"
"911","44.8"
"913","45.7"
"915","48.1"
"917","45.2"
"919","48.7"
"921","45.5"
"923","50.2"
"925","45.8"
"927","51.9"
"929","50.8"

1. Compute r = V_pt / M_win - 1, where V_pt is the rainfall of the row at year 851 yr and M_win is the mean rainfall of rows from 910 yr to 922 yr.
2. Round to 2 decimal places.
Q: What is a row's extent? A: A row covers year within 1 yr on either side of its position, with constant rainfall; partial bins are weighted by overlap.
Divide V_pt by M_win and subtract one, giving -0.10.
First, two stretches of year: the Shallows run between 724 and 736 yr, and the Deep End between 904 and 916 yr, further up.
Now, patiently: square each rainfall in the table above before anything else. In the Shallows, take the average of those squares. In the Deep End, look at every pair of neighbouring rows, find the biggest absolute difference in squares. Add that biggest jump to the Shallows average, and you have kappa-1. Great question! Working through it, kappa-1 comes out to 2307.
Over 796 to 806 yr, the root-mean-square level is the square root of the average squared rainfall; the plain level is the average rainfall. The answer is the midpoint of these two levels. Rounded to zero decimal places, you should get 46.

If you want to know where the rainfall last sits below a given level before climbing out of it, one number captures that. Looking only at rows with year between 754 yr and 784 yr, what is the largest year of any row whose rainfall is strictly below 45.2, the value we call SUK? 783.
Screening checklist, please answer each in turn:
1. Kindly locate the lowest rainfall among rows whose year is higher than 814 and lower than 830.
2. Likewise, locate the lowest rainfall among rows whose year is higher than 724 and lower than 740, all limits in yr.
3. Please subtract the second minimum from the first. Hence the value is 2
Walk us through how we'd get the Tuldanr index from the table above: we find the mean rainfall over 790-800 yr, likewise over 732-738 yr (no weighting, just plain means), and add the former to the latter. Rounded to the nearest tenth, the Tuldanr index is 89.9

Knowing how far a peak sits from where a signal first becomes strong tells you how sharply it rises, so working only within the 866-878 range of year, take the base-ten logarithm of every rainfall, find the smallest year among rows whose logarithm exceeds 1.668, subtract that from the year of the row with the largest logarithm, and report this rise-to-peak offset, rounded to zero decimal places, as 10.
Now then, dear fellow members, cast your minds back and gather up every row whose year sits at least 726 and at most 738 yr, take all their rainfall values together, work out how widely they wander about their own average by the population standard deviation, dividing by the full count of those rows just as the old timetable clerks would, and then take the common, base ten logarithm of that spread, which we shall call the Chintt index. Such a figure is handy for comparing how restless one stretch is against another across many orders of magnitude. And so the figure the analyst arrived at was 0.13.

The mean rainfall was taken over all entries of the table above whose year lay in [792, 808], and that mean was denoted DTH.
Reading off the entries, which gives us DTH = 45.5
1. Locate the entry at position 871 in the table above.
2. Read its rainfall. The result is 33.2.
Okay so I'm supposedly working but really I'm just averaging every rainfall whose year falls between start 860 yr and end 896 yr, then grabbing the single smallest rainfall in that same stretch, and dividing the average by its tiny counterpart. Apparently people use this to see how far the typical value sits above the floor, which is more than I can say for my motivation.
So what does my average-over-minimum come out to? 1.32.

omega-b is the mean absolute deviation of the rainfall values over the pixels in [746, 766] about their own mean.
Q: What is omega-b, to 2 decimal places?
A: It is 1.14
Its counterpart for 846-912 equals 2.19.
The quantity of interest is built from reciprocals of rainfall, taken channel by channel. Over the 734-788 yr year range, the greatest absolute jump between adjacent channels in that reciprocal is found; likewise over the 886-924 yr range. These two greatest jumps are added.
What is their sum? 0.0047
